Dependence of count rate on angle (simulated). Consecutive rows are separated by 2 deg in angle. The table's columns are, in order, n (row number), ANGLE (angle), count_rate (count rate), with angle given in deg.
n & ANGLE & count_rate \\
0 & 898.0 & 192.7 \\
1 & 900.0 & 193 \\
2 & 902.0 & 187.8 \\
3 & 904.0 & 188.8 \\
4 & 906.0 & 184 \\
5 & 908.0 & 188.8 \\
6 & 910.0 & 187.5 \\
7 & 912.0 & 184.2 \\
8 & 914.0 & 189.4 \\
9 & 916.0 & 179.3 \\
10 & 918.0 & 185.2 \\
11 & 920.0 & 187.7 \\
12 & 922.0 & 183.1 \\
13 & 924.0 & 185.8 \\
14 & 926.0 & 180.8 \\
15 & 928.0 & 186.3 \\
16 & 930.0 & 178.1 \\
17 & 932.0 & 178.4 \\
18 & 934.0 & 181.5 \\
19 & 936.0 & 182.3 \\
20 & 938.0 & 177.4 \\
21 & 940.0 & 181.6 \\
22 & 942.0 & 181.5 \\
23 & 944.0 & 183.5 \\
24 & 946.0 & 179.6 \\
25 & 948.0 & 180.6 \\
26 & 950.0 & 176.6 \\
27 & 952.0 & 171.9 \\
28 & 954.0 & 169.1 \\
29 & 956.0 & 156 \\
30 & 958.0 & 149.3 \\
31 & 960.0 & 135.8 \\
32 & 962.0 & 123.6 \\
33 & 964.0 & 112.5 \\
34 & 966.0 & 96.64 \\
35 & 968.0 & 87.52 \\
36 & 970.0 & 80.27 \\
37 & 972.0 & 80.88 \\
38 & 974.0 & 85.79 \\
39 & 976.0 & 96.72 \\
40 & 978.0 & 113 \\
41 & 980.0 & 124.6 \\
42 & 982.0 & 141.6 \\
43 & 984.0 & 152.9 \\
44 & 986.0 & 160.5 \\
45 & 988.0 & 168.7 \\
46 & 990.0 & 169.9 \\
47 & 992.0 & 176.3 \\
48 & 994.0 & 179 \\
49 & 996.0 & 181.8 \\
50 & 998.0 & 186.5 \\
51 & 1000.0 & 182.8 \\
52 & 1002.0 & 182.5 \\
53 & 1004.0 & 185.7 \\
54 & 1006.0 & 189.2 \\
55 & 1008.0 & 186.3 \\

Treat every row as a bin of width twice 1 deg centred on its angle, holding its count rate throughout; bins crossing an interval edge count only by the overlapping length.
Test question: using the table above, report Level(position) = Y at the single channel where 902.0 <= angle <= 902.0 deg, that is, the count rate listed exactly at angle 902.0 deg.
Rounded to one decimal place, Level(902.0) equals 187.8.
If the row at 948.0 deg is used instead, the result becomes 180.6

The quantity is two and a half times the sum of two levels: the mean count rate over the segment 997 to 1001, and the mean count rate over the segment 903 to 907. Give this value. 928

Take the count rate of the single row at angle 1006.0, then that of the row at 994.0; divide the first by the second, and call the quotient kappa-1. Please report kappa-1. 1.06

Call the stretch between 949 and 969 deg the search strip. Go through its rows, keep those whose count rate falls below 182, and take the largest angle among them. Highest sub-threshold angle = 968.0 deg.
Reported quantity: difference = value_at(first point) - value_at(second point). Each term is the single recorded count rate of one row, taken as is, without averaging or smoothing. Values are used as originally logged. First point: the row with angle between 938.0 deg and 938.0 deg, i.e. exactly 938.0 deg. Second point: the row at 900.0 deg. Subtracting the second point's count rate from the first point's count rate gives -16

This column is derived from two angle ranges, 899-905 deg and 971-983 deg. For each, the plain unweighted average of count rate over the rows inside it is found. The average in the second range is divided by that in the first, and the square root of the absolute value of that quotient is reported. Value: 0.75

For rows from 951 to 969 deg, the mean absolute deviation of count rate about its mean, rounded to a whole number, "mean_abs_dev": 25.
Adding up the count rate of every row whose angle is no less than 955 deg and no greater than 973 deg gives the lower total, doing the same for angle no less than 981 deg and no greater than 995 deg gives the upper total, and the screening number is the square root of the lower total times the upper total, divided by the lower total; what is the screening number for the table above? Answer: 1.1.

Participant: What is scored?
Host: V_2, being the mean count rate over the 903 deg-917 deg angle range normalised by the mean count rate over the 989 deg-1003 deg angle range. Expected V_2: 1.03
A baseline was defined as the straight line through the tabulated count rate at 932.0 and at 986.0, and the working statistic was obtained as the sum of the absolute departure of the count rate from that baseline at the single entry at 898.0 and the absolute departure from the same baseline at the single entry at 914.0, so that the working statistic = 8.1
